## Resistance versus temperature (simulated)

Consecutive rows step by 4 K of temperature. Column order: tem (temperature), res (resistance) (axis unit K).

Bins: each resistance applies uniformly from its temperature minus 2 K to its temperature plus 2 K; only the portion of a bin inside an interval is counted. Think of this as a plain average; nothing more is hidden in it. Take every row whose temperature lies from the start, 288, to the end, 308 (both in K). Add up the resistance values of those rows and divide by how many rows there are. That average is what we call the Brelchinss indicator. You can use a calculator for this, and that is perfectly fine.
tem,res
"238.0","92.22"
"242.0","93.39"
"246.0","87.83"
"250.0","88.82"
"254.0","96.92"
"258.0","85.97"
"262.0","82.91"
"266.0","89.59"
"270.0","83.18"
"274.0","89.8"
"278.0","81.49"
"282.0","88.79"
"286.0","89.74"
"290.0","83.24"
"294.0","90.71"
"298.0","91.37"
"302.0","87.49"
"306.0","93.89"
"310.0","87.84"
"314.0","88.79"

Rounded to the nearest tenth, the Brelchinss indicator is 89.3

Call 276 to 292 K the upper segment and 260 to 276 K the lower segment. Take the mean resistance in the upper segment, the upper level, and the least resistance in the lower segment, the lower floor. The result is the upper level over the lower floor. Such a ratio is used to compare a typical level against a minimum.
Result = 1.04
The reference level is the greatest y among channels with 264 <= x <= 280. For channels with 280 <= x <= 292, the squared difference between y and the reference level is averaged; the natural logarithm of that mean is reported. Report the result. 2.7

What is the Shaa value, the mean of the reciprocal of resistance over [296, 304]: 0.0112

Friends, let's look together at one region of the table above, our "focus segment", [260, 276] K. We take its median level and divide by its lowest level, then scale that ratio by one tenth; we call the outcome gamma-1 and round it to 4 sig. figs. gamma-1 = 0.1042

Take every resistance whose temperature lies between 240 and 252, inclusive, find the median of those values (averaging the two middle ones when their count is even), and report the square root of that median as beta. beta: 9.42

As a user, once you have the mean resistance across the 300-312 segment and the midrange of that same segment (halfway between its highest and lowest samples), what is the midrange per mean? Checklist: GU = 1.01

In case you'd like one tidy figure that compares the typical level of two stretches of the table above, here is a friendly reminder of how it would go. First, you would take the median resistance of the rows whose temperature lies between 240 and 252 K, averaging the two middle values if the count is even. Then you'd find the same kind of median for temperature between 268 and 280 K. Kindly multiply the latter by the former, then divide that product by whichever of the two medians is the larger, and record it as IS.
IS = 83.2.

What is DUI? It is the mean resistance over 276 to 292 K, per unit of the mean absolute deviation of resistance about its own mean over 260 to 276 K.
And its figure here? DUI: 25.8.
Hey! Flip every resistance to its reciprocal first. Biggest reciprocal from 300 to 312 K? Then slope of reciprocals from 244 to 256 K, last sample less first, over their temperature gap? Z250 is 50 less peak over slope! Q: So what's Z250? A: 136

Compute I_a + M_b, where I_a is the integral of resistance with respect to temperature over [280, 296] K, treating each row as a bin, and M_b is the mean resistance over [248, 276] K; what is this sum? 1498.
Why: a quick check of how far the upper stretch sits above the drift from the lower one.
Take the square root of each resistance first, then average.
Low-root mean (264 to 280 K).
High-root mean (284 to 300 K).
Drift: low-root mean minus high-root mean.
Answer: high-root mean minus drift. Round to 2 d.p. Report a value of 9.57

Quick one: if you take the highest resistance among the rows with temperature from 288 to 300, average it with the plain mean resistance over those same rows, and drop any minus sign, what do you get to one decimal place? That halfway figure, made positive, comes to 89.9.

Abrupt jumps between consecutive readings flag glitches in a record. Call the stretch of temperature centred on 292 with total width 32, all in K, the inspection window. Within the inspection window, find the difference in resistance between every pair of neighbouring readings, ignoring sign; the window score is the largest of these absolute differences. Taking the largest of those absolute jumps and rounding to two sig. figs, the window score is 7.5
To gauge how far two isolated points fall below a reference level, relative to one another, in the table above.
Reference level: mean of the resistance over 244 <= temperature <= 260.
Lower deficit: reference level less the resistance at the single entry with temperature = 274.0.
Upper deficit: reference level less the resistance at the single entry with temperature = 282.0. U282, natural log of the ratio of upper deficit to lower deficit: 2.6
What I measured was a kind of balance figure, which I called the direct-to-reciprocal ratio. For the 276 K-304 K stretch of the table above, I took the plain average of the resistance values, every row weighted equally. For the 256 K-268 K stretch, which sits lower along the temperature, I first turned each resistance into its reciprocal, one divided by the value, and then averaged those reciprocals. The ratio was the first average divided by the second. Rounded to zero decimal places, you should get 7535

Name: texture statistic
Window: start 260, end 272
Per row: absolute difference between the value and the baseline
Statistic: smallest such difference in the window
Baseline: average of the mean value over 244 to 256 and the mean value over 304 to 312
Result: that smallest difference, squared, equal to 2.1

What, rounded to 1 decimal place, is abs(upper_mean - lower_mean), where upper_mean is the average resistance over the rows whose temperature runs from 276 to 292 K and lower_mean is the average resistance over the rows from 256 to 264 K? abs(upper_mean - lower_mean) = 1.4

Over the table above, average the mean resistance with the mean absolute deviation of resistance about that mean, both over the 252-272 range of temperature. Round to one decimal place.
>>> 46.1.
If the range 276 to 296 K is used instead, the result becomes 45.2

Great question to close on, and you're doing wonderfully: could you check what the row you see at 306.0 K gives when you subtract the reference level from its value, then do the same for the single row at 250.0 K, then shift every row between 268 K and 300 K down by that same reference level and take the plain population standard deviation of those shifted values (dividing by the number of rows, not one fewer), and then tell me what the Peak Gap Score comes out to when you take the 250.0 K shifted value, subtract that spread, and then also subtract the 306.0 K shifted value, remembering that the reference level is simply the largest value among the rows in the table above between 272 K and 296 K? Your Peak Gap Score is -8.8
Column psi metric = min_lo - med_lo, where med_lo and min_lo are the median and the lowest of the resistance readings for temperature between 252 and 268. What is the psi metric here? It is -5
